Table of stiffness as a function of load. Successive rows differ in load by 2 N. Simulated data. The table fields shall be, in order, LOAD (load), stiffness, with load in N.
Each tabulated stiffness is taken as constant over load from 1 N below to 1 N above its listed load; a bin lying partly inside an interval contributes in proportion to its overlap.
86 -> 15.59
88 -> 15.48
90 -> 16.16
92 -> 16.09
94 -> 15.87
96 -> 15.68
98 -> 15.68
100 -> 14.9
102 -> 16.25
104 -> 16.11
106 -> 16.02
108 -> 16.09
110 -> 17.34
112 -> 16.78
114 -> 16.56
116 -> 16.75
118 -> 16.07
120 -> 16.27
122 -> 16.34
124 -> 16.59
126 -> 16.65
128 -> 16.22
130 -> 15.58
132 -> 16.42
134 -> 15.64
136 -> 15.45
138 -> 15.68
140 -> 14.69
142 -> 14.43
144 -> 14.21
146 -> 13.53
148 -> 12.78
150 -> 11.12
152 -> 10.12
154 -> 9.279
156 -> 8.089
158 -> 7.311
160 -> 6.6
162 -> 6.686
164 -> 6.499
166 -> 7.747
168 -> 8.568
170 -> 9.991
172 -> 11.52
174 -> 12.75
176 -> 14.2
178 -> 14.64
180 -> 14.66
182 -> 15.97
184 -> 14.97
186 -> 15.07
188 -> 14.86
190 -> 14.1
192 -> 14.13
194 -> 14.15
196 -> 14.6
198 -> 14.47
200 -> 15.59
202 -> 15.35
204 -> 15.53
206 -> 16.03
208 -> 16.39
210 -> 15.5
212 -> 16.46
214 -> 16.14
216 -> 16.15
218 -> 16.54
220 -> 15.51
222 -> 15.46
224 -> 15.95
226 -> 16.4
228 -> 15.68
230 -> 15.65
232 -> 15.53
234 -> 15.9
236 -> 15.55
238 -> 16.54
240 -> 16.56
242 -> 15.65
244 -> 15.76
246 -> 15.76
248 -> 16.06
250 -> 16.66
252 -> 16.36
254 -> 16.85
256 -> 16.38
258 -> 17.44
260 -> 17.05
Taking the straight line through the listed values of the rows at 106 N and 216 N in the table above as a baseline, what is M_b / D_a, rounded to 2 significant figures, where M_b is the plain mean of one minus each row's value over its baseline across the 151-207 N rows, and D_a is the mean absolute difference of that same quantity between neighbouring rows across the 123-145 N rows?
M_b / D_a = 8.2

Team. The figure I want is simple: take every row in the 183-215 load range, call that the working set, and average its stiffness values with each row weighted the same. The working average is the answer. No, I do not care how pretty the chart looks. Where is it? 15.2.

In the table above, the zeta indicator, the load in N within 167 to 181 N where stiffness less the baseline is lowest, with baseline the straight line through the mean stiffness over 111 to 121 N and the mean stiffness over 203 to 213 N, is 168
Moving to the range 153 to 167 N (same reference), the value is 164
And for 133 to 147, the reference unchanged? 146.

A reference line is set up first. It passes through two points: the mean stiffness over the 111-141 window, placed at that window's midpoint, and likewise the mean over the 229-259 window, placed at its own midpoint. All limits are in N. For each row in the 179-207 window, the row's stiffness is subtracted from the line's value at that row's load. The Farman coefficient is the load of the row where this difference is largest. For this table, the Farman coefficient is 190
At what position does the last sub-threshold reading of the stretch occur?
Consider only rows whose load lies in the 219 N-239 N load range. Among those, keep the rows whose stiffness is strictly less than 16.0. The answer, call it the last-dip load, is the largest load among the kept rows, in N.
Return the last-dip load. 236 N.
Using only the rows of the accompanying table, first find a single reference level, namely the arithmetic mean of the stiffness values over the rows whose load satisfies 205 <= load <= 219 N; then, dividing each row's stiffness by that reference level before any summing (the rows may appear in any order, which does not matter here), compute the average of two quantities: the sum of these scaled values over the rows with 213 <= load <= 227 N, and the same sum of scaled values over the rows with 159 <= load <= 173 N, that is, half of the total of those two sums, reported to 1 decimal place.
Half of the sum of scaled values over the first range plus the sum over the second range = 5.2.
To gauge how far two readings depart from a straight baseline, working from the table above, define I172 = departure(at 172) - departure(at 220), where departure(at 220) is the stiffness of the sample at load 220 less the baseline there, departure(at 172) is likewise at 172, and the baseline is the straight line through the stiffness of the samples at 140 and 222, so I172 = -4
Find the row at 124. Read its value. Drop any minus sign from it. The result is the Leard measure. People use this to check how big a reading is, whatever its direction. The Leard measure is 16.6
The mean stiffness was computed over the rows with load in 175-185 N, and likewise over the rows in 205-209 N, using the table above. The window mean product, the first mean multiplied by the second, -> 241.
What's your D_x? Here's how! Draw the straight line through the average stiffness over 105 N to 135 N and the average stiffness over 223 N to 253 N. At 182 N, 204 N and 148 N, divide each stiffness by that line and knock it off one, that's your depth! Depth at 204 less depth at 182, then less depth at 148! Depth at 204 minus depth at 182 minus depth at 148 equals -0.19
